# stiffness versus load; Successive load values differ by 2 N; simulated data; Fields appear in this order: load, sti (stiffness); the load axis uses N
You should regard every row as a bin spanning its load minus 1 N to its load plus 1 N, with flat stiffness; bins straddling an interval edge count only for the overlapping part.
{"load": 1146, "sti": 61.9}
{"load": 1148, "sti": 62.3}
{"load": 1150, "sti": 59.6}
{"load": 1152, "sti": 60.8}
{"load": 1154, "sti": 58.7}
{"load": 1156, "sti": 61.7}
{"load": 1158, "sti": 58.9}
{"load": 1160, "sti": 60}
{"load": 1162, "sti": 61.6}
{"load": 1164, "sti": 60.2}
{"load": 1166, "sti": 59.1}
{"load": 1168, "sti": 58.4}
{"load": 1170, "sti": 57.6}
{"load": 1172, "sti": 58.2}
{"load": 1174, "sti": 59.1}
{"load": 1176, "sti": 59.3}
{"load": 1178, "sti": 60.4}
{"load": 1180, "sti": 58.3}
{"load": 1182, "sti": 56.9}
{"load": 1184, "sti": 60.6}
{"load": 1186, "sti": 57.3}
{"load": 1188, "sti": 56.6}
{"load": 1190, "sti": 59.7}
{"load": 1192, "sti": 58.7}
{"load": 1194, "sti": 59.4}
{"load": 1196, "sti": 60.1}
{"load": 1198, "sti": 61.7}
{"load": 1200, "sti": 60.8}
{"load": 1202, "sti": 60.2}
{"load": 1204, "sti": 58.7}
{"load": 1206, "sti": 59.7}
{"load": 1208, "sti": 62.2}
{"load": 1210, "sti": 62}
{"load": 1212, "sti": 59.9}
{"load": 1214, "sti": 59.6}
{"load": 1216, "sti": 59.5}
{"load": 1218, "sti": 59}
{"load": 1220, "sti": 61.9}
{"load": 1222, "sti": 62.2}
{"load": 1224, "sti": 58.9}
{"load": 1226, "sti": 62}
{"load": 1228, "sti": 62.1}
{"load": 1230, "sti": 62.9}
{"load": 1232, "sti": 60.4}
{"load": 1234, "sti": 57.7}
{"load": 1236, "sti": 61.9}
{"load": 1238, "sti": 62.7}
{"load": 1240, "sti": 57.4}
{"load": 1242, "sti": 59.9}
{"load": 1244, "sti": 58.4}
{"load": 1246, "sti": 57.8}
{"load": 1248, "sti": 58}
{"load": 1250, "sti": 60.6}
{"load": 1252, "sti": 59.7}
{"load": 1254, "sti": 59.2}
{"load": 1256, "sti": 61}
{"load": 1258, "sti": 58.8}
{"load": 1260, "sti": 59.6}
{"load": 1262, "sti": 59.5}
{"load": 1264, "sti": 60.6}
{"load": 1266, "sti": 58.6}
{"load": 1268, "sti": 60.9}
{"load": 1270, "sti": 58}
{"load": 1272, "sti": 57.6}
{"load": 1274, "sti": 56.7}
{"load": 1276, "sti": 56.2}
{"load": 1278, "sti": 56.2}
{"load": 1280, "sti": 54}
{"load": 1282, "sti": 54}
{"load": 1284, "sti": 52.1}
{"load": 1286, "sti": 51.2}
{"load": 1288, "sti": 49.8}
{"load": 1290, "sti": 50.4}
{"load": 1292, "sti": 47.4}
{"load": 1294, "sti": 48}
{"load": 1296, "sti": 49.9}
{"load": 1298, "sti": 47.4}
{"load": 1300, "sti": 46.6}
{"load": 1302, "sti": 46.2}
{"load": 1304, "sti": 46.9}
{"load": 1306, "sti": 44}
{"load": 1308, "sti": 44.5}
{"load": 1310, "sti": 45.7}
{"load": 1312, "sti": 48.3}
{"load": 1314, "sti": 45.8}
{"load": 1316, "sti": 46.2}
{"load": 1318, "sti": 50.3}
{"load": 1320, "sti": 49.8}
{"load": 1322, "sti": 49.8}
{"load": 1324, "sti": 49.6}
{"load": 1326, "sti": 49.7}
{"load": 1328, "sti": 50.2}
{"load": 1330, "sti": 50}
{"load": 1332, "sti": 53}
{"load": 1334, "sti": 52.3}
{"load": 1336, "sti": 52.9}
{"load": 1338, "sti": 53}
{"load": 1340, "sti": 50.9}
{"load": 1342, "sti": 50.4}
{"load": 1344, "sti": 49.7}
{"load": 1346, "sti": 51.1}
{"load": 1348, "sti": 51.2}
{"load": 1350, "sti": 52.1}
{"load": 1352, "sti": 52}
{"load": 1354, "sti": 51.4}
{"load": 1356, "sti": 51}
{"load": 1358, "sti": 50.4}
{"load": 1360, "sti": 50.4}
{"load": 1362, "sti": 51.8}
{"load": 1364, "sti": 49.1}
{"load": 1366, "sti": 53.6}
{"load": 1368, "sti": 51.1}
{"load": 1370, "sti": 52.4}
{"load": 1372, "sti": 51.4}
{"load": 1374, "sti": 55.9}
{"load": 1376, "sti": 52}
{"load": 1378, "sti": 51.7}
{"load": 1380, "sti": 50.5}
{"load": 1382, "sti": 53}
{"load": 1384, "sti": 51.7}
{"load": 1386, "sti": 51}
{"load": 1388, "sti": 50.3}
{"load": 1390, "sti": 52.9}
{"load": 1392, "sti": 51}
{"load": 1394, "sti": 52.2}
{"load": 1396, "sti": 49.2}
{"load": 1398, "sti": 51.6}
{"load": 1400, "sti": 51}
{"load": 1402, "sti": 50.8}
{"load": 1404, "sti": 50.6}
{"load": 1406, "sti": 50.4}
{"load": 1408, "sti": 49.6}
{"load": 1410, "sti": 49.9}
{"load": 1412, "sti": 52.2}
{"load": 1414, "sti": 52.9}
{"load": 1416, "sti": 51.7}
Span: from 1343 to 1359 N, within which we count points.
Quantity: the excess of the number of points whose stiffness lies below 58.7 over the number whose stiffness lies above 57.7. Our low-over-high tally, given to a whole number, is 8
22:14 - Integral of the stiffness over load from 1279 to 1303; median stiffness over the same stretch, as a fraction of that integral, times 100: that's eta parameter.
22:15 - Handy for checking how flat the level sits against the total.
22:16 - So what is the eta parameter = 4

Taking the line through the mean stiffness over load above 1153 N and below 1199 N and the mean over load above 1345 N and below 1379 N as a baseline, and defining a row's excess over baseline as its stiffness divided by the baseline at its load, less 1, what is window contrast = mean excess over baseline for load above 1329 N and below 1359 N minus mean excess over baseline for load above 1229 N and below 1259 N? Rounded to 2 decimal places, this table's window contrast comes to -0.08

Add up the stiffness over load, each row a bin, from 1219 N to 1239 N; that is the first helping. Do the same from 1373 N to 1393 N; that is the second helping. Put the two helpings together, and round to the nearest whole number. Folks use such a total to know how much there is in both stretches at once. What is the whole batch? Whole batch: 2265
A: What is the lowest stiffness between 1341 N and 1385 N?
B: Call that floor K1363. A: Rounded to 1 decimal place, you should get 49.1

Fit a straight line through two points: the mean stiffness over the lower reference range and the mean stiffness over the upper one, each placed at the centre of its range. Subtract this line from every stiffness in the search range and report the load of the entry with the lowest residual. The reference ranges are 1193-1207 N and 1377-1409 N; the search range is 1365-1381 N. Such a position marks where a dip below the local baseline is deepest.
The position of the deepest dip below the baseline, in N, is 1380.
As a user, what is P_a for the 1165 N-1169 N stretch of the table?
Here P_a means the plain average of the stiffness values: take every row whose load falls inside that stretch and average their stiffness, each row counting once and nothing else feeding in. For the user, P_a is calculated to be 59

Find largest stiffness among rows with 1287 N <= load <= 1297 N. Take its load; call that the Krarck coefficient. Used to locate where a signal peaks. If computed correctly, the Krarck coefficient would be 1290 N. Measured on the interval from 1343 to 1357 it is 1350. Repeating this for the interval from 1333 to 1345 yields 1338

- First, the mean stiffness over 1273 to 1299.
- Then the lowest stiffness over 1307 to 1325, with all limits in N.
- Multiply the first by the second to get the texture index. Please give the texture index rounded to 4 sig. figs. 2305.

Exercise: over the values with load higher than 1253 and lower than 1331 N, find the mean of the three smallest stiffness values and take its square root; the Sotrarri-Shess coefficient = 6.7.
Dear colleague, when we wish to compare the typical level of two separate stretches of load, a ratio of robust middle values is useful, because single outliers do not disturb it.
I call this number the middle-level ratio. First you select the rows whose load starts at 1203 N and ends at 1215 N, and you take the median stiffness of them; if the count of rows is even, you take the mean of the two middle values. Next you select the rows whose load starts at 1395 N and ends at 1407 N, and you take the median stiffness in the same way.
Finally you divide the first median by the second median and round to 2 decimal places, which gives 1.18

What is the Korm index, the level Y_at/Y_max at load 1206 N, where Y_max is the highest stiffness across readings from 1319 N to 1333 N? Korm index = 1.13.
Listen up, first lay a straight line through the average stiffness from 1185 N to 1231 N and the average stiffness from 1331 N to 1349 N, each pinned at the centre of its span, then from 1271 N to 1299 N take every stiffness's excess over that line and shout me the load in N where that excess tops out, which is 1272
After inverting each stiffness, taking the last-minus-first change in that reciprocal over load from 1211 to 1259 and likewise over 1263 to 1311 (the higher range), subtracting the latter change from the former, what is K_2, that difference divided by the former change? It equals -16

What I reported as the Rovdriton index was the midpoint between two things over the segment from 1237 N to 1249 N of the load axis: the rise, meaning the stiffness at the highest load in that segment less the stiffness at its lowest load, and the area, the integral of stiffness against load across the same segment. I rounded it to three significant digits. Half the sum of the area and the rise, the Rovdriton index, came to 352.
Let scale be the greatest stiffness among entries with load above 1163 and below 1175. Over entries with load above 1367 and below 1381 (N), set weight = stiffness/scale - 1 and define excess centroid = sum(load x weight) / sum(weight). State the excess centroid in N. 1374.1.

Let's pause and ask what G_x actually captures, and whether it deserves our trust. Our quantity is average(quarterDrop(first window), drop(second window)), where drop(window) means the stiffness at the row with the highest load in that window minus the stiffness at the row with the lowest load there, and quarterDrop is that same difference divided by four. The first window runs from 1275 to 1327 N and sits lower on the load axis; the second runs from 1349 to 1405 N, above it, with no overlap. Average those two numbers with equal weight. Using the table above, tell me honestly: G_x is -1.6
